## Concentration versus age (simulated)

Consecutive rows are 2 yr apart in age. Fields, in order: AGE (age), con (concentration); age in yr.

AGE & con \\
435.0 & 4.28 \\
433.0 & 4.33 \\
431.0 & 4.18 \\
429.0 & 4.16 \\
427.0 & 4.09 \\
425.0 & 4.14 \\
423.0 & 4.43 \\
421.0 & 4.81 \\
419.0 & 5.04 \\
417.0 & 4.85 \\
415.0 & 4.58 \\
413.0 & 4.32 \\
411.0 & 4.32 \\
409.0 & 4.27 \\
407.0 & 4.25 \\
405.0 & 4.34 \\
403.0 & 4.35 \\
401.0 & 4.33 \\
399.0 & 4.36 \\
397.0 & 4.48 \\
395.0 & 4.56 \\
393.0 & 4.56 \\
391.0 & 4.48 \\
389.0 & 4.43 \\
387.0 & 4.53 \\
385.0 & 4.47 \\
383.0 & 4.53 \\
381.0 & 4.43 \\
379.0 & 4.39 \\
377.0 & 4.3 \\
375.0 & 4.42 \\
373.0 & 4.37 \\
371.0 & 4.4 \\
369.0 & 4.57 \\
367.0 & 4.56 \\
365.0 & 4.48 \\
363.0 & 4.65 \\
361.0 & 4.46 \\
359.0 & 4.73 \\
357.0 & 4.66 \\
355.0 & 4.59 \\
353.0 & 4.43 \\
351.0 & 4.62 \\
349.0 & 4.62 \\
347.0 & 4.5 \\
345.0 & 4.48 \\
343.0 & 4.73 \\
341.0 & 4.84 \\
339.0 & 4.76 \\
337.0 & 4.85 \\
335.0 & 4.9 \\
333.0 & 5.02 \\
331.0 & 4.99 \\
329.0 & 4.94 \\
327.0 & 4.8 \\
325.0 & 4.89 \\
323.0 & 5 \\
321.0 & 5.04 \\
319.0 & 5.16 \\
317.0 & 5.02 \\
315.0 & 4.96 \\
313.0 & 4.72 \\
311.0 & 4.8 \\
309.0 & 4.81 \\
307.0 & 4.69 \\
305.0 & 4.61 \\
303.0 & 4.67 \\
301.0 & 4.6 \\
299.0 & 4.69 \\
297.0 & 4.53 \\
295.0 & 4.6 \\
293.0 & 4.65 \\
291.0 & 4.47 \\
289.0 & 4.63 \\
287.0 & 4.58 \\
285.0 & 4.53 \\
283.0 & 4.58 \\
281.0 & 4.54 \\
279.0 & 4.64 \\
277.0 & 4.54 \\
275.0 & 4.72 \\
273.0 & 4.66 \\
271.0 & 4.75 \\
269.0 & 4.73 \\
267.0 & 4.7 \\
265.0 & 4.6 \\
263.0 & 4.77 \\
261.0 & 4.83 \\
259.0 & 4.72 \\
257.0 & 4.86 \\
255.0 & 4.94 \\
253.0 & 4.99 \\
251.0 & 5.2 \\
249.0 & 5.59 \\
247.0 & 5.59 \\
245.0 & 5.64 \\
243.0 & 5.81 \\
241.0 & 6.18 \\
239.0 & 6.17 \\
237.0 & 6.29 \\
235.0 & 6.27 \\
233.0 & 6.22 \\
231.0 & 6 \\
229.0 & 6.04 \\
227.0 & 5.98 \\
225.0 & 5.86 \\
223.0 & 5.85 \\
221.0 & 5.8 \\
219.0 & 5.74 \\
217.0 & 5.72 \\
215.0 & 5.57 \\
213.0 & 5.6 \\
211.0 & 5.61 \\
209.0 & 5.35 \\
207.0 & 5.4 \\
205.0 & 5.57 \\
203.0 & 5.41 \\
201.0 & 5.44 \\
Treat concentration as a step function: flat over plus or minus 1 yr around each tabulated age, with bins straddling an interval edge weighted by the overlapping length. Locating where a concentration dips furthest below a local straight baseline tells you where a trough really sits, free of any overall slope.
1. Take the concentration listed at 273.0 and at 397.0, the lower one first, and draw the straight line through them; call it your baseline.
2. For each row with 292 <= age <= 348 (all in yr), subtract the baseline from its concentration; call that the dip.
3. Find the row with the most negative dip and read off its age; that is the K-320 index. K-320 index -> 297.0 yr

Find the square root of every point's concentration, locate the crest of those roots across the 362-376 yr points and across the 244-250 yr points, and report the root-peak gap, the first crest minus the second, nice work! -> -0.22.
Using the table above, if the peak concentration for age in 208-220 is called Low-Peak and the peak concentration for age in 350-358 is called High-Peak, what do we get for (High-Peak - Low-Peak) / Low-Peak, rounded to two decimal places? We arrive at -0.19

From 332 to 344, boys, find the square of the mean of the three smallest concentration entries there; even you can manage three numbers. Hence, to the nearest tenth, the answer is 22.8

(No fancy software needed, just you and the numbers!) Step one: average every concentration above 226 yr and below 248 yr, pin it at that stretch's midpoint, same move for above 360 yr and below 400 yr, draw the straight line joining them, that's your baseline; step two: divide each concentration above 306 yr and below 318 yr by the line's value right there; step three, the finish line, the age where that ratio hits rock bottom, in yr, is 307.0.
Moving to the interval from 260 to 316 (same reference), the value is 265.0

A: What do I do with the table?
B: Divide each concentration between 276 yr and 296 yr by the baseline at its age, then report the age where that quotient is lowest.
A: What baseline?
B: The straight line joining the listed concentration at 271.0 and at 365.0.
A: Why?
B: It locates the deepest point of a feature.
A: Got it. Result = 291.0 yr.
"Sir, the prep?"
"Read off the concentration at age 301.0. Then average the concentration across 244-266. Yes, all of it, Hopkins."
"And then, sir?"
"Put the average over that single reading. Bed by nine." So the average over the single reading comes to 1.10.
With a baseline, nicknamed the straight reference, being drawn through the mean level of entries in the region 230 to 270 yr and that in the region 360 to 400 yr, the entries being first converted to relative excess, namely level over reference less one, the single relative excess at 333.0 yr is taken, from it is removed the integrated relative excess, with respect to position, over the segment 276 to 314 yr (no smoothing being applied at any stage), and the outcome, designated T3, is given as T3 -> 3.44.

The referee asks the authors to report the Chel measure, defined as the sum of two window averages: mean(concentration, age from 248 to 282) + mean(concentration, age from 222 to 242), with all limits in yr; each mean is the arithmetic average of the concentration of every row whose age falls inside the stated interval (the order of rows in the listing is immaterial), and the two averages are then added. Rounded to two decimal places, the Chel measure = 10.90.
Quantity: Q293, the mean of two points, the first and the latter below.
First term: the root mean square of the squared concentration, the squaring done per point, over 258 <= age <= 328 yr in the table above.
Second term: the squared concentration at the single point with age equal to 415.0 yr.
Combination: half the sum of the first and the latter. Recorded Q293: 21.7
